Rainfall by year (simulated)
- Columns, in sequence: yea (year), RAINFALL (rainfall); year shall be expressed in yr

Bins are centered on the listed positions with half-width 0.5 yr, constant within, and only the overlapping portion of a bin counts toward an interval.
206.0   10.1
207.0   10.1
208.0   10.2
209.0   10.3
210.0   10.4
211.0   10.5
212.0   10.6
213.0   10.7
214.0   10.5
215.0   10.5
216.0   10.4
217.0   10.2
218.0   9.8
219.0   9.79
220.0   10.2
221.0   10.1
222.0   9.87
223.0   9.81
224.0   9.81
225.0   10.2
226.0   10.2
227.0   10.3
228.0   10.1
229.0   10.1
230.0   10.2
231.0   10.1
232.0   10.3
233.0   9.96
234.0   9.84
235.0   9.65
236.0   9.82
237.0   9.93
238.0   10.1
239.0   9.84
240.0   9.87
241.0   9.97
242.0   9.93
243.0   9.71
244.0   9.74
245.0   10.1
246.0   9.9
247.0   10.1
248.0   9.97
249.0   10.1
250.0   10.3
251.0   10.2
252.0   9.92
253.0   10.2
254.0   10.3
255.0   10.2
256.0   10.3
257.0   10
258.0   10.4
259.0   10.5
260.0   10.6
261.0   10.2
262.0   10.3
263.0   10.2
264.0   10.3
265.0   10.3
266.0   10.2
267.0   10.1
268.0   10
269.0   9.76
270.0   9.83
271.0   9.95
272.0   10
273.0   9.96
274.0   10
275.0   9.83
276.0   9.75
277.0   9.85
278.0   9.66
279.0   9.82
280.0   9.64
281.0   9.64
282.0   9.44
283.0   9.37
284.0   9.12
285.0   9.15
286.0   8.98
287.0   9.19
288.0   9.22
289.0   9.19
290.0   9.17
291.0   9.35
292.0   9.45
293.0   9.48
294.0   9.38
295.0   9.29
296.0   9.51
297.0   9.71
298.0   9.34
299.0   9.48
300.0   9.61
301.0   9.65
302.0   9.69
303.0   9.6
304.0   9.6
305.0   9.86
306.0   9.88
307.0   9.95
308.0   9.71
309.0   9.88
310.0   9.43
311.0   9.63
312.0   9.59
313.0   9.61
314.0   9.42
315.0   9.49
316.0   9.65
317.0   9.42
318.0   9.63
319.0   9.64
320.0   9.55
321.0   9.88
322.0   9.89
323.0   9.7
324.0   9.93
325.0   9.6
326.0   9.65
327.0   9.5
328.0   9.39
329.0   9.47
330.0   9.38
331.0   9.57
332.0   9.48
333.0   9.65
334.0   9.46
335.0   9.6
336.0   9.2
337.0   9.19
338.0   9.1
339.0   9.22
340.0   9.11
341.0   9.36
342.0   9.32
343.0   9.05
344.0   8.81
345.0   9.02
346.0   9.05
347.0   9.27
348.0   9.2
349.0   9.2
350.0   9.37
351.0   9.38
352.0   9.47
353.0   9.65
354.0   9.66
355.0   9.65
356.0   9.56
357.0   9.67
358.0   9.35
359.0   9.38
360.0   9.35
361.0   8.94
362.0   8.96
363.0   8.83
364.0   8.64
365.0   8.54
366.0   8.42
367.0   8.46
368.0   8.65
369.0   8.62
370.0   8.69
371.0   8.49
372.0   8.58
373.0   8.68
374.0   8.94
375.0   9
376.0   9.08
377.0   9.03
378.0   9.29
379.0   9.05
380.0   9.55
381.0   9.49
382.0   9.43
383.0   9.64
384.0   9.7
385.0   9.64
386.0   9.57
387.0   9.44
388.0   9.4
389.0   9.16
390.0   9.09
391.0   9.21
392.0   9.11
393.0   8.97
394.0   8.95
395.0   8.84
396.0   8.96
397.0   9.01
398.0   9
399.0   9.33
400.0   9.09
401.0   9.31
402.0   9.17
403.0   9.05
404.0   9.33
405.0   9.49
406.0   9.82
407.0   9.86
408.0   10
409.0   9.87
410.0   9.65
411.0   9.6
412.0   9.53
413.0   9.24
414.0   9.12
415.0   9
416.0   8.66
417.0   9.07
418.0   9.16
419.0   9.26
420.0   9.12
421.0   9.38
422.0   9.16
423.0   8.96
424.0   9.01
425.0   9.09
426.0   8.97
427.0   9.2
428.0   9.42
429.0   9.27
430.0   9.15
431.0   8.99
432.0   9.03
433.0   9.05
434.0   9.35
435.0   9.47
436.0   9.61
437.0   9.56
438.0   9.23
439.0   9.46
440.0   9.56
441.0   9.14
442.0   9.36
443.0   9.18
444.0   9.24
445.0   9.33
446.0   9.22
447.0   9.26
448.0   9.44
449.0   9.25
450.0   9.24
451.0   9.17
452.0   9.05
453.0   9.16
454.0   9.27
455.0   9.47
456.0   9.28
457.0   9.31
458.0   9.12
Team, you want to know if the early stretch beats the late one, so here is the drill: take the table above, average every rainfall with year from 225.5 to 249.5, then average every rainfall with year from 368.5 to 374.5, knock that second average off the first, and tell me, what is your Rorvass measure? 1.3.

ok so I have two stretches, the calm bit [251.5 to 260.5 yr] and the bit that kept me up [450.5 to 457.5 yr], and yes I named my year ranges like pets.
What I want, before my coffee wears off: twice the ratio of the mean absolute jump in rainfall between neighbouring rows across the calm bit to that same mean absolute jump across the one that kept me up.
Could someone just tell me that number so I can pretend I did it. 2.9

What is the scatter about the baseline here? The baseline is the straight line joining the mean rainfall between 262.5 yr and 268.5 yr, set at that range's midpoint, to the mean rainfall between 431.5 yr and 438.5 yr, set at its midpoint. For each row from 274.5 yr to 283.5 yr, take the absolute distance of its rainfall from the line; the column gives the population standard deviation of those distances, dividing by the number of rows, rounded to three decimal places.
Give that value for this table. 0.149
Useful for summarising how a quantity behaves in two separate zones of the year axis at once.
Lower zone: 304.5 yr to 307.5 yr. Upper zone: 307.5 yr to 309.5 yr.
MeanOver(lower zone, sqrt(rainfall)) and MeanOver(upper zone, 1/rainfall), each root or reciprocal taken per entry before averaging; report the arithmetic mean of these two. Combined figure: 1.62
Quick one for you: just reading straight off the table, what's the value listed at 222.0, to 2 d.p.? 9.87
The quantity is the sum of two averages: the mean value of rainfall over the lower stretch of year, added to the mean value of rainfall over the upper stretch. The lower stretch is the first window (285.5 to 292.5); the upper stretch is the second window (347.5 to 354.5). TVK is 18.6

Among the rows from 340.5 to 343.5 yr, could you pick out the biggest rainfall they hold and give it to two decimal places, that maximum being 9.36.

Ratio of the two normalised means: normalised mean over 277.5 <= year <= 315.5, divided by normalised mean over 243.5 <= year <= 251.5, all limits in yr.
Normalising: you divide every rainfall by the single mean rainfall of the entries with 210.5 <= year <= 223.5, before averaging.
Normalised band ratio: 0.946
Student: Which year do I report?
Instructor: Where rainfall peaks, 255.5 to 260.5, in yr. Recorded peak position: 260.0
